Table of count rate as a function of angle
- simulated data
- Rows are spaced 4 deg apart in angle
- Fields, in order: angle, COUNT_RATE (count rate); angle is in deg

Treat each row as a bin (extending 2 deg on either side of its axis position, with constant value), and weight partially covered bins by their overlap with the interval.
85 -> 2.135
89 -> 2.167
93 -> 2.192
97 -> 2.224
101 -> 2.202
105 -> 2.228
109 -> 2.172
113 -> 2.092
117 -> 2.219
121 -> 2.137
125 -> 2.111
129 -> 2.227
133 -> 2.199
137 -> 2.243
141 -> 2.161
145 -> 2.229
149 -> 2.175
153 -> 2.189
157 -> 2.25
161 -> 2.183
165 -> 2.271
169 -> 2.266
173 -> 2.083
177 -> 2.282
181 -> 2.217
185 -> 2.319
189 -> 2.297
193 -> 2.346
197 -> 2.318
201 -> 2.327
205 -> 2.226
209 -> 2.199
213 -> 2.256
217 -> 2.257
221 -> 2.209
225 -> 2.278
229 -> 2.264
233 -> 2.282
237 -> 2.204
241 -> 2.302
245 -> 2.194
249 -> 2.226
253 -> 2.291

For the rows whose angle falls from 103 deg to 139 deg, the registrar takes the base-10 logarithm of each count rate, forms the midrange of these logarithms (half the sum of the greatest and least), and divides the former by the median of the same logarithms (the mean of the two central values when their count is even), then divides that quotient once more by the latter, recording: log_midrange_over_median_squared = 2.87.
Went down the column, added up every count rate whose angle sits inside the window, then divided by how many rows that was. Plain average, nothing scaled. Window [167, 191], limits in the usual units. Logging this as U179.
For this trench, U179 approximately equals 2.24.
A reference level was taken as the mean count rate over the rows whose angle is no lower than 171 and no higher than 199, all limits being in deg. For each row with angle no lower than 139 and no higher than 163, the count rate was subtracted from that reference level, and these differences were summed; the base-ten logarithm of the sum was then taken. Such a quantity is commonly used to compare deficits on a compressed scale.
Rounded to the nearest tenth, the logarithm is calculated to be -0.4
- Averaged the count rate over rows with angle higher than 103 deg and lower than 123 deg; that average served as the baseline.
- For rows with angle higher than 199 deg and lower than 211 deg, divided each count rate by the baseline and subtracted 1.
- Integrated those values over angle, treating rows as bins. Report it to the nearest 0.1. 0.4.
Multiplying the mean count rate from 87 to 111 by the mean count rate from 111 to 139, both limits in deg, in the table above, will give 4.78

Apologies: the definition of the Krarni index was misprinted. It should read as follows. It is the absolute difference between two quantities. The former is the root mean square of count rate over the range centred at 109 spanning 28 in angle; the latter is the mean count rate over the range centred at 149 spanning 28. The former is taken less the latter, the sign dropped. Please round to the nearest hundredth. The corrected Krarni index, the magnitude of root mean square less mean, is 0.02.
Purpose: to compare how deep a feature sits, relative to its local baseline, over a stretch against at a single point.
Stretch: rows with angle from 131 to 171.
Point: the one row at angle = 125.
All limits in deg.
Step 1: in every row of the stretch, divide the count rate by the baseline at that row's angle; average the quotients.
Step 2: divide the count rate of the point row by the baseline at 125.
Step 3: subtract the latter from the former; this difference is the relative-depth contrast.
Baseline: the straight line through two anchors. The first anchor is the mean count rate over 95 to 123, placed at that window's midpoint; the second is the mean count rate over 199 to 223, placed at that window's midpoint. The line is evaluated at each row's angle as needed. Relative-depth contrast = 0.041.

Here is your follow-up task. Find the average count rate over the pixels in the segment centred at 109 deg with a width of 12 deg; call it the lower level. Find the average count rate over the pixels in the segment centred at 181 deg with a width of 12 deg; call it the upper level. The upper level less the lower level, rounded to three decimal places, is 0.109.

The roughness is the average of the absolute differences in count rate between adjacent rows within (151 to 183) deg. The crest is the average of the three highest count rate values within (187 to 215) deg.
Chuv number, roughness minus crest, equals -2.23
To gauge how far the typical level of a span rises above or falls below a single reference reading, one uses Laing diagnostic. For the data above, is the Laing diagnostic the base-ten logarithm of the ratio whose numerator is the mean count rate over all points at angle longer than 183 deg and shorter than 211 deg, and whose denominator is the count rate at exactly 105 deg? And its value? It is 0.012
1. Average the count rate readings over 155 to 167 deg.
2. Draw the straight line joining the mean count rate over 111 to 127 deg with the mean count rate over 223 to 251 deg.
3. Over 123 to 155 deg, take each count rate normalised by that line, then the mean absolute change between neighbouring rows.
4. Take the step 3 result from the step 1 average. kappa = 2.21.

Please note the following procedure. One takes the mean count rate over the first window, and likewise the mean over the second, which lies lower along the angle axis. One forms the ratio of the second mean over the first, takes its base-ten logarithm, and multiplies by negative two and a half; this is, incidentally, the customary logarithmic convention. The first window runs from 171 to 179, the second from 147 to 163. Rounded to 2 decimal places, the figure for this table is -0.01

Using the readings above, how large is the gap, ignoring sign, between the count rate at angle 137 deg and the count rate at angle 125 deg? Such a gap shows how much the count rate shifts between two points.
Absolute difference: 0.13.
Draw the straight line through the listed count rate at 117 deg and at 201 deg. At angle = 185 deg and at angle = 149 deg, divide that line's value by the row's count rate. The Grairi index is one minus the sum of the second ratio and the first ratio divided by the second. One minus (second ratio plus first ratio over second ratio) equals -0.996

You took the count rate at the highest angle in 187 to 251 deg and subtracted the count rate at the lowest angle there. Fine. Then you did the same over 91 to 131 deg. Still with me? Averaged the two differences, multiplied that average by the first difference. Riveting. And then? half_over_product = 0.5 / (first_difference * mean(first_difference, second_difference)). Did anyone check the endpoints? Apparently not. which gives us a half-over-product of 391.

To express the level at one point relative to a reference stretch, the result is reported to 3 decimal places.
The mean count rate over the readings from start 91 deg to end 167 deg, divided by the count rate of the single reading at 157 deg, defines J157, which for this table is 0.976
